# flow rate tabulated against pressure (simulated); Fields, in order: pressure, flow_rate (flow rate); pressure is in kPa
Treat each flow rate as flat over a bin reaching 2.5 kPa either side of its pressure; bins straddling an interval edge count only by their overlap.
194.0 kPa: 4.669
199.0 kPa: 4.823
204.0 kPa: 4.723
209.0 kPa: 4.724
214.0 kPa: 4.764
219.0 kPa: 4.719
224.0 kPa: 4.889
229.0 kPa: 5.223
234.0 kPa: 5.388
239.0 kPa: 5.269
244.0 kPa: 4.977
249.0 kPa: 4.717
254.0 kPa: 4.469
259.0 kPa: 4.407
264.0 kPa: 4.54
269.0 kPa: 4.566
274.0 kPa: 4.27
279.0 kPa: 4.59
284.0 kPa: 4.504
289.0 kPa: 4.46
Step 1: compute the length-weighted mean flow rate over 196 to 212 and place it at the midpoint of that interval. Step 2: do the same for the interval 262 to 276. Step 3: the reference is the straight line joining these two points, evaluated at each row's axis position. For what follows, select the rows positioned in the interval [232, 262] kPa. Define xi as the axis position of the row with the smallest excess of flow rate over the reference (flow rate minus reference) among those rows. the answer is 259.0 kPa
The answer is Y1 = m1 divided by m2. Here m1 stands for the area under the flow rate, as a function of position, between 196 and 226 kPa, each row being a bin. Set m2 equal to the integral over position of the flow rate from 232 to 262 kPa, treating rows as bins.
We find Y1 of 0.98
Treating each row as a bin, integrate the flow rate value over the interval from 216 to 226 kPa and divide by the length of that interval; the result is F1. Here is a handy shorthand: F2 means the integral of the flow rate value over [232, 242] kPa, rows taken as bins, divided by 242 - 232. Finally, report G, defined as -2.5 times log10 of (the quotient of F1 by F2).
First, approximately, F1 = 4.8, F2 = 5.31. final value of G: 0.11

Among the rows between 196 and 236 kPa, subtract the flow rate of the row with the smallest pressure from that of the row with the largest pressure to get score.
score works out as 0.6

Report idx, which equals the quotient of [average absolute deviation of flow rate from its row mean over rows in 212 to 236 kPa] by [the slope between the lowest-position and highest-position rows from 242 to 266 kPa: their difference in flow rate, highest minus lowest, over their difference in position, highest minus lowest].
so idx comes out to -11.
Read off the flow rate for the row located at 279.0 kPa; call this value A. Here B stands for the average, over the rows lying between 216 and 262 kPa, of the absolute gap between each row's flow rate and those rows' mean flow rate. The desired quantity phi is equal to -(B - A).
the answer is 4.31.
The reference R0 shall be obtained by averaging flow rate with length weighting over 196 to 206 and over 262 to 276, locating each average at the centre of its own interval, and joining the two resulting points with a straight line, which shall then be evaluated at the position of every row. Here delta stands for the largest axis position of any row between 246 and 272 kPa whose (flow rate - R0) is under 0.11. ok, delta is 269.0 kPa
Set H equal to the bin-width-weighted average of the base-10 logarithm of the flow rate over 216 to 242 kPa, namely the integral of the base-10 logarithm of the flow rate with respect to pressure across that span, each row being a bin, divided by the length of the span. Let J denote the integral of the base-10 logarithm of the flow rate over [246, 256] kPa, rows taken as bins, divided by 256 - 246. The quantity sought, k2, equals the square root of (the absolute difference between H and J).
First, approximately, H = 0.71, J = 0.664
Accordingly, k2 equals 0.204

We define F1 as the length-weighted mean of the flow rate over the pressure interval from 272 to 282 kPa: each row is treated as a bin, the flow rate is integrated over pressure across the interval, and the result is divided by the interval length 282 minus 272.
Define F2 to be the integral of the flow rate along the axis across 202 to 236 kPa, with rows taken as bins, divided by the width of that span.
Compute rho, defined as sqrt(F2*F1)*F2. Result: 23.0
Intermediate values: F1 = 4.4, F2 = 4.9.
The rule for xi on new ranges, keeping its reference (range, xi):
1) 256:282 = 274.0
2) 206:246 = 209.0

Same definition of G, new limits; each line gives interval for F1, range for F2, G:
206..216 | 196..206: 0.01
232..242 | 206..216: -0.12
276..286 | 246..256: 0.02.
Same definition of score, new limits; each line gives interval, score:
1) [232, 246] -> -0.4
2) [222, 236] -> 0.5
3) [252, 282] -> 0.1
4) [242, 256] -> -0.5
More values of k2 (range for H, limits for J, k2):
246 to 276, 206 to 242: 0.210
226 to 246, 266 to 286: 0.256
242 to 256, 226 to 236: 0.221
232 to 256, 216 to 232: 0.025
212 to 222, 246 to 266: 0.139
